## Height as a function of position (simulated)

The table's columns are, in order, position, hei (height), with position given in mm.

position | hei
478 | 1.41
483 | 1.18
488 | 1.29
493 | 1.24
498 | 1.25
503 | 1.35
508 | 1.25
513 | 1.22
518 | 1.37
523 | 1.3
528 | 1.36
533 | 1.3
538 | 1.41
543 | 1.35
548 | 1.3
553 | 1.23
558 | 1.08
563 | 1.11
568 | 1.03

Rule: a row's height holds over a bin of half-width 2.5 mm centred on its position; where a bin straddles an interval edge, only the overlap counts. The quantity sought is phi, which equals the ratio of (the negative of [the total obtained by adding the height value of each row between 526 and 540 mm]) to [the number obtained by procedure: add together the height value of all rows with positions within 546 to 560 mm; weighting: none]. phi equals -1.13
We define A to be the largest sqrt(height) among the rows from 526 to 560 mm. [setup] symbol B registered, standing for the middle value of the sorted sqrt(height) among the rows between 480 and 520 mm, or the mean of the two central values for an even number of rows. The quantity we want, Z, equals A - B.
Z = 0.069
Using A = 1.19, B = 1.118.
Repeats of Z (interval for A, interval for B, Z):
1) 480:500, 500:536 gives -0.004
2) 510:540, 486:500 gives 0.069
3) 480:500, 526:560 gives -0.004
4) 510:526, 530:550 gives 0.019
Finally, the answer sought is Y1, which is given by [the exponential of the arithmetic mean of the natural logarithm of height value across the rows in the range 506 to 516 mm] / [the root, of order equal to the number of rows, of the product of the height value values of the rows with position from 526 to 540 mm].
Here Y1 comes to 0.91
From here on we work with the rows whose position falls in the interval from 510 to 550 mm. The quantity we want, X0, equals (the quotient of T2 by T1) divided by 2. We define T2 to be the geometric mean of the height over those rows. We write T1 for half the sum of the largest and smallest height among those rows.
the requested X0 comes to 0.504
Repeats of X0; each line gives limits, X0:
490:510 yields 0.491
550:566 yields 0.493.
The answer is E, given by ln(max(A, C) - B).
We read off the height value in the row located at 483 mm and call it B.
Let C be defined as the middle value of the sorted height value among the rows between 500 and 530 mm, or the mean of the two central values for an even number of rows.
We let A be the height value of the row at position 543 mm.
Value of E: -1.77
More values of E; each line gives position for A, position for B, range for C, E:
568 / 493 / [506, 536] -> -2.81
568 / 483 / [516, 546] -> -1.74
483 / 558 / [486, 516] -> -1.77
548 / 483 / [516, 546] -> -1.74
